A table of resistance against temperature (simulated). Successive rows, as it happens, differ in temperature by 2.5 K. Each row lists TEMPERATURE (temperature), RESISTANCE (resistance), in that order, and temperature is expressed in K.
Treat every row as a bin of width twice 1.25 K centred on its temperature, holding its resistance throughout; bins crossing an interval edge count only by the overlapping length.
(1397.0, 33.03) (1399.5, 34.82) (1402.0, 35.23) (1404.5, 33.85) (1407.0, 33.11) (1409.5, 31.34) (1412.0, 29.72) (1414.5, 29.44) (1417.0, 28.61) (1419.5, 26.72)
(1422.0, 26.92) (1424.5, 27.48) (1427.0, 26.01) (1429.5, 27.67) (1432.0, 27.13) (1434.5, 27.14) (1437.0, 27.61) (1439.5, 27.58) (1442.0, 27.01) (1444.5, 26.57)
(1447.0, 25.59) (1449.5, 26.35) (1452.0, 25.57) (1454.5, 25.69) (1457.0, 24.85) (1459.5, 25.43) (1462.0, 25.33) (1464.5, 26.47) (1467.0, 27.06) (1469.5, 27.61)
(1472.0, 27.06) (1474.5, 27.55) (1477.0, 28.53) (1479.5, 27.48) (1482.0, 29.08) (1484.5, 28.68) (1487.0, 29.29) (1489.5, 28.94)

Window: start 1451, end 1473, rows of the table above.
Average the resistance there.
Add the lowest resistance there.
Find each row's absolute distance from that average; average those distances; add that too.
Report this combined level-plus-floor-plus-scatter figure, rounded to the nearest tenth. 51.8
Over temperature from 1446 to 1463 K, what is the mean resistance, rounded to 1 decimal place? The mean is 25.5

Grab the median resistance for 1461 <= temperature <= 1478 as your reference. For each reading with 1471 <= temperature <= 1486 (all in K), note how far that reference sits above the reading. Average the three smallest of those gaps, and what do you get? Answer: -1.7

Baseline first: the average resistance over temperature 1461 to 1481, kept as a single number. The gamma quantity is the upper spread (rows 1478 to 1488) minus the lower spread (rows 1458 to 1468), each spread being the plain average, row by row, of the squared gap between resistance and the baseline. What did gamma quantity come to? 1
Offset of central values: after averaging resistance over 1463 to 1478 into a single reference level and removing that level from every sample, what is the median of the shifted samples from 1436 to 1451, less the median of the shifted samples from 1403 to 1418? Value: -3.7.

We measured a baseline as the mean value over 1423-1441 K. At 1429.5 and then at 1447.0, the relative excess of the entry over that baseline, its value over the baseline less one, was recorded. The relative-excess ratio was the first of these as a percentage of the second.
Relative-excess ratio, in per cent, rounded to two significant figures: -27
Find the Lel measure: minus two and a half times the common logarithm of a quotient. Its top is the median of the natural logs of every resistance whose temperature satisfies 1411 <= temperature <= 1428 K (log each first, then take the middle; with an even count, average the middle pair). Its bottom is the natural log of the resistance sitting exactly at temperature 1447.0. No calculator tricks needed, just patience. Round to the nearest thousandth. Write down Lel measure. -0.024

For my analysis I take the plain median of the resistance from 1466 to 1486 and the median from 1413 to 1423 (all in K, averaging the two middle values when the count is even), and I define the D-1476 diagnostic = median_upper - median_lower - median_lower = -28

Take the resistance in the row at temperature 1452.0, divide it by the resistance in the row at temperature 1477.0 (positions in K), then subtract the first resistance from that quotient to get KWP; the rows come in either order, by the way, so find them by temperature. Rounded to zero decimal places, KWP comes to -25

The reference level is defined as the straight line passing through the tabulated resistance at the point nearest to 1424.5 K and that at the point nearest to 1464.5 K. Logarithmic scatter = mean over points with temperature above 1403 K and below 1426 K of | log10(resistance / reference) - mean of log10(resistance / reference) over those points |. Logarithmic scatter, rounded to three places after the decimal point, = 0.028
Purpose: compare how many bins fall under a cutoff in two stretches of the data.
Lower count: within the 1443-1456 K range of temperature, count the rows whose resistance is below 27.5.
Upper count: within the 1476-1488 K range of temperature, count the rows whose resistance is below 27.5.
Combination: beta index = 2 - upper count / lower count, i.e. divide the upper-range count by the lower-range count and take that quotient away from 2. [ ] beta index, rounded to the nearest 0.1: 1.8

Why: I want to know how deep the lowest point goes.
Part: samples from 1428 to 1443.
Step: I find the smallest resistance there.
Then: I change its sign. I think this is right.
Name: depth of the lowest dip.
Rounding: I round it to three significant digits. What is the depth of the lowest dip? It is -27.0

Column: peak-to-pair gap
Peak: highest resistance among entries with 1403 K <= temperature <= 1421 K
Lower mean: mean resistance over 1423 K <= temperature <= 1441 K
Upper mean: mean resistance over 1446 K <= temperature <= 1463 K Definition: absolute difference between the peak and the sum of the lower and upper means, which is 18.9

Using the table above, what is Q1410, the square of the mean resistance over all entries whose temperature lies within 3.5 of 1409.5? 985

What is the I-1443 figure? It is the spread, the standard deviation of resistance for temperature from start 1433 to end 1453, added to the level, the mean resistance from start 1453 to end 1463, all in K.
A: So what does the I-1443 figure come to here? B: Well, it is 26.1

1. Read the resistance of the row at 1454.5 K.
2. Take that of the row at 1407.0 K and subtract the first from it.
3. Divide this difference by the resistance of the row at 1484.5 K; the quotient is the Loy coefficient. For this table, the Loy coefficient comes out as 0.26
